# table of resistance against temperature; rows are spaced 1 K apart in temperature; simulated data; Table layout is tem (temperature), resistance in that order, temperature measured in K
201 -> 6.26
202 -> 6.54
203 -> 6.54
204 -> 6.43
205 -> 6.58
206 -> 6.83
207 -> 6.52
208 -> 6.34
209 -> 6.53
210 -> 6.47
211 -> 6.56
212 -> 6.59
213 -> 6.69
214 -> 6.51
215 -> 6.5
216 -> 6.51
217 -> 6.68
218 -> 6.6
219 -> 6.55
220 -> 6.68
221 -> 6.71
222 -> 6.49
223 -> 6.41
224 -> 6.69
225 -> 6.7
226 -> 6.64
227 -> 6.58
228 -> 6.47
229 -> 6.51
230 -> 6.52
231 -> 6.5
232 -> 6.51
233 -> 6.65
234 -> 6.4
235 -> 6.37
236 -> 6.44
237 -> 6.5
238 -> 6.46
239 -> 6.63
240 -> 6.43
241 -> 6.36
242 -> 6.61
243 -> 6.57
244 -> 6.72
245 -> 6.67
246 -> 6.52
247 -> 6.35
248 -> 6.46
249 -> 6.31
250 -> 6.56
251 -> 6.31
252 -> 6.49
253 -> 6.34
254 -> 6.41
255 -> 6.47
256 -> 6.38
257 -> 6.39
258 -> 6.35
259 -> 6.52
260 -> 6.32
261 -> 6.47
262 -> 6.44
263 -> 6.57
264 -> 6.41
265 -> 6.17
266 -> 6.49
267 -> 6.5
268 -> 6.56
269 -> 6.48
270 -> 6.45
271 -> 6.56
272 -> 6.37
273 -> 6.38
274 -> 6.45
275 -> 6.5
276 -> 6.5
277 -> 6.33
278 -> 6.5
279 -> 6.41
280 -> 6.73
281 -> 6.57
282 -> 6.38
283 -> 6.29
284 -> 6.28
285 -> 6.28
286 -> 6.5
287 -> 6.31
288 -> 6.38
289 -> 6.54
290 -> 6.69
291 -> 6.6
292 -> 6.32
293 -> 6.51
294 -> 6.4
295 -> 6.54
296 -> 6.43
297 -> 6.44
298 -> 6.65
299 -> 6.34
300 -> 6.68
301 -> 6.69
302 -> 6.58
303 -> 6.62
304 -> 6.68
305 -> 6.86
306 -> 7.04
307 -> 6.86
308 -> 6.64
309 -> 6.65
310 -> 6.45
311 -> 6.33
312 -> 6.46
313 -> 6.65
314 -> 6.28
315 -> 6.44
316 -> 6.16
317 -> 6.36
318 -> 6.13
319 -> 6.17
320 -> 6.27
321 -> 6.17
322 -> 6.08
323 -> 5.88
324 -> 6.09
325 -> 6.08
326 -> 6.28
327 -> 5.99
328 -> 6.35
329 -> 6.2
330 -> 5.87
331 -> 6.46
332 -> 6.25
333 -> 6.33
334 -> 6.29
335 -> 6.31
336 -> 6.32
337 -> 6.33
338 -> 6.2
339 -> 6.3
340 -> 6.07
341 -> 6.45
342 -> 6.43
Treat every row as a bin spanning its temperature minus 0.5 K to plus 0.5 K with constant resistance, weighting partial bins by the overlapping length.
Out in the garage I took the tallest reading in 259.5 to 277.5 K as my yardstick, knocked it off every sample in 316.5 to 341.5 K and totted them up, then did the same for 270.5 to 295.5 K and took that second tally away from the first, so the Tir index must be -6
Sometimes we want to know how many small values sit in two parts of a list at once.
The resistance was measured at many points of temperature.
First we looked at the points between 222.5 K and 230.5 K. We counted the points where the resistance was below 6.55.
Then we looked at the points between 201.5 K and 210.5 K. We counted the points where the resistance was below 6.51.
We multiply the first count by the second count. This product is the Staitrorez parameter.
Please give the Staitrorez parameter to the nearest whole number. 12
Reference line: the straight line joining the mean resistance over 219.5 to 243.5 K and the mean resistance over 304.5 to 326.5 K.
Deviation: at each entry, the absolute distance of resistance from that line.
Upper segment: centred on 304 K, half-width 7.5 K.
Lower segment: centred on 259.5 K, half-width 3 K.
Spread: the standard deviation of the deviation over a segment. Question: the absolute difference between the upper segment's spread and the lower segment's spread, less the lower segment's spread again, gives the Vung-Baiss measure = 0.05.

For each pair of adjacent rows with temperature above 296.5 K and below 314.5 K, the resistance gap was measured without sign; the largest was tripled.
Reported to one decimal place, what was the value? 1.1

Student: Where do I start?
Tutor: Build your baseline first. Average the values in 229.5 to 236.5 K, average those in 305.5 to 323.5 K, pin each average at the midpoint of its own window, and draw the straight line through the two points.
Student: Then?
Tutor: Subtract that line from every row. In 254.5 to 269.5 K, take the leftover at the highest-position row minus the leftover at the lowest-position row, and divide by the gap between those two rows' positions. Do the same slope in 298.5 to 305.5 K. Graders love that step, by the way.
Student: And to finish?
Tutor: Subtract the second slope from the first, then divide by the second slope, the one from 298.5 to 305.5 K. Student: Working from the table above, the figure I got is -1.0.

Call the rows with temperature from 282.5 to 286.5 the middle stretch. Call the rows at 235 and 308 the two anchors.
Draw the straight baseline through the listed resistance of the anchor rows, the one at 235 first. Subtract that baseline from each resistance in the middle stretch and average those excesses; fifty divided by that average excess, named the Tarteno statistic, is -232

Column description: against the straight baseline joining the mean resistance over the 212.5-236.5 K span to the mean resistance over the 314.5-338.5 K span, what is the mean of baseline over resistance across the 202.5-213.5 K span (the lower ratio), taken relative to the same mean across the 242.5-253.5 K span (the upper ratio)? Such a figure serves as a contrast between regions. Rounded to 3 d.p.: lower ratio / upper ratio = 1.010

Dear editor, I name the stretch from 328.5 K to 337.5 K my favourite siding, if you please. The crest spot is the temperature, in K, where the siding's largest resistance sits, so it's 331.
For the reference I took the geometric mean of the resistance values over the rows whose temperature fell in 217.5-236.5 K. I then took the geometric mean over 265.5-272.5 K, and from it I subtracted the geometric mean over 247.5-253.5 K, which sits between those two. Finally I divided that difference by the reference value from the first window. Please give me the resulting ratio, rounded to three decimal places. 0.012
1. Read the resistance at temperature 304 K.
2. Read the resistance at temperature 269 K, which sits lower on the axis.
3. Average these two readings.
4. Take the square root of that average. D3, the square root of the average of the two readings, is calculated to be 2.57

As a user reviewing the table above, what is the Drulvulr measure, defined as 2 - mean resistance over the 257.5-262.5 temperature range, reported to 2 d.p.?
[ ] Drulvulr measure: -4.42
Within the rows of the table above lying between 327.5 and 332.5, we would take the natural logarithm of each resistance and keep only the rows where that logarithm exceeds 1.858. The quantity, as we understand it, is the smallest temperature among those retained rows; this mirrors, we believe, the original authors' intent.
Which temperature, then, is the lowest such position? 331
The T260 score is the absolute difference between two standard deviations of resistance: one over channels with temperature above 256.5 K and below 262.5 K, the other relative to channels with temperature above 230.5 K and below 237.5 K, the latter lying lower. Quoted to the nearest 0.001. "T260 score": 0.016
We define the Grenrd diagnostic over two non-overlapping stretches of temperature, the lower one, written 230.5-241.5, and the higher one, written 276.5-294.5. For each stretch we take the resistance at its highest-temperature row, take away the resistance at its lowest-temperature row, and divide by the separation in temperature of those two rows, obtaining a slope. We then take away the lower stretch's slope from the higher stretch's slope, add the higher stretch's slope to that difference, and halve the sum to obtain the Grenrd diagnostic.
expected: 0.011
